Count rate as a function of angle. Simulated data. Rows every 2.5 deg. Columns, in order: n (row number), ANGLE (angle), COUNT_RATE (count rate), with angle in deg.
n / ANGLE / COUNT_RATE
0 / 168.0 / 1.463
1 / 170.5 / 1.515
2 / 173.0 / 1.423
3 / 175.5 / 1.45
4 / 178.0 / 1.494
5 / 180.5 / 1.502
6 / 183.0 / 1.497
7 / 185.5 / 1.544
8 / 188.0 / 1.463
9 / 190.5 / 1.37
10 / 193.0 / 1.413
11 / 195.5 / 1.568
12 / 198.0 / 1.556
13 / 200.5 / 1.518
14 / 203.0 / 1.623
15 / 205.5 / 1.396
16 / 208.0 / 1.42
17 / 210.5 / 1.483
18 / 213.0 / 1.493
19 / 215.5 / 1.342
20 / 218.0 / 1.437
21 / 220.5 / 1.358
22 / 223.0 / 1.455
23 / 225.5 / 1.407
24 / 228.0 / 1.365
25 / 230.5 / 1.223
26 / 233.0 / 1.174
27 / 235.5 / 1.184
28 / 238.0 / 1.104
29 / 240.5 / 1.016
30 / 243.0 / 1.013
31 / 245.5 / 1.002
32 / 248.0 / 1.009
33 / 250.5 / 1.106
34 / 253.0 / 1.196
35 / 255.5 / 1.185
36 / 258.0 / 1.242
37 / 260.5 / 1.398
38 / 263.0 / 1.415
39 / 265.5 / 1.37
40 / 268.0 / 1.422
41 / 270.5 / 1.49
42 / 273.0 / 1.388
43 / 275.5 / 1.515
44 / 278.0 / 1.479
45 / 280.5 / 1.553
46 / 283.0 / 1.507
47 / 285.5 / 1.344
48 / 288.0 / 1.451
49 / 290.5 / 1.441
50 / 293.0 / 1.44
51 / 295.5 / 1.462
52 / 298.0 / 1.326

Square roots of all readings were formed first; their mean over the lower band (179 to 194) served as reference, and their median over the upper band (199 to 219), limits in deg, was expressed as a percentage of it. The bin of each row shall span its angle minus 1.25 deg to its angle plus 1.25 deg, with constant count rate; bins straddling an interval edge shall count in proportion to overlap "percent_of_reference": 100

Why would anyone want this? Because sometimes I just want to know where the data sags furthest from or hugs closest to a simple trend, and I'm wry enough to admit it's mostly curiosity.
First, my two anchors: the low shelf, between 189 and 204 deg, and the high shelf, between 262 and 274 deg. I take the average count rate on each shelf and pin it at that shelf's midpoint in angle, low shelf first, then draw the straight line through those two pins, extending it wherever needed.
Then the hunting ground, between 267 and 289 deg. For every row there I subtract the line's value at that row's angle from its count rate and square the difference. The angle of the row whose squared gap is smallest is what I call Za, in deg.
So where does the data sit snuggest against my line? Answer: 268.0 deg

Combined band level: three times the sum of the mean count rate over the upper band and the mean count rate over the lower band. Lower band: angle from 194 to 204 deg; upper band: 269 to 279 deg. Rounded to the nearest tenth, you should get 9.1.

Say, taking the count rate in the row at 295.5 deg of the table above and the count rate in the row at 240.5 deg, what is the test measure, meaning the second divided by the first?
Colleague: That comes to 0.69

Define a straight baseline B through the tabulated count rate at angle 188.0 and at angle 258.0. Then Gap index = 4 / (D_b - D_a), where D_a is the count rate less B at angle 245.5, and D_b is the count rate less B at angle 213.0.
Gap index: 10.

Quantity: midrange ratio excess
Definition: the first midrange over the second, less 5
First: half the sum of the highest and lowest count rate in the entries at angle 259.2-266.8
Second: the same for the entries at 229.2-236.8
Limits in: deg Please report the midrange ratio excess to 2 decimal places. -3.84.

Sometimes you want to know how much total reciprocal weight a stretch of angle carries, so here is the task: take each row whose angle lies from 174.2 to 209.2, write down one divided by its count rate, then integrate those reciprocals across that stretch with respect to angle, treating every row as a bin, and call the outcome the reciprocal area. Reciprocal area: 23.6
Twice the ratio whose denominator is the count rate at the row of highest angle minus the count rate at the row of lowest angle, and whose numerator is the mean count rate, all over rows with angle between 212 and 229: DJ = -22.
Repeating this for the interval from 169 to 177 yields -45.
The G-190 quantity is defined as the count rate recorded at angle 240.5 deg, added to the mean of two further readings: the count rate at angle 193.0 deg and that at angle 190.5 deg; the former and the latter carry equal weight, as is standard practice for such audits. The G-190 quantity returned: 2.4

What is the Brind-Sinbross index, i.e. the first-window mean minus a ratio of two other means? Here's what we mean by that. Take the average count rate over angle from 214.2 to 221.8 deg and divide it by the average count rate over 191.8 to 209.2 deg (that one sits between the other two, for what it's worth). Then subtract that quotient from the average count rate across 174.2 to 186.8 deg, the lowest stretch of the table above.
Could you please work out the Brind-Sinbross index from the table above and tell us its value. 0.58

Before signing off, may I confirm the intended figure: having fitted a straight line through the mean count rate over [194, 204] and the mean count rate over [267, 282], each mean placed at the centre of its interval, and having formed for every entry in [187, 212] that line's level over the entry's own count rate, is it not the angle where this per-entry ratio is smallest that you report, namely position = 203.0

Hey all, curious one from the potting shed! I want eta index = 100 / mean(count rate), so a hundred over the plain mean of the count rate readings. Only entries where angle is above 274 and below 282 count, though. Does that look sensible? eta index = 66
